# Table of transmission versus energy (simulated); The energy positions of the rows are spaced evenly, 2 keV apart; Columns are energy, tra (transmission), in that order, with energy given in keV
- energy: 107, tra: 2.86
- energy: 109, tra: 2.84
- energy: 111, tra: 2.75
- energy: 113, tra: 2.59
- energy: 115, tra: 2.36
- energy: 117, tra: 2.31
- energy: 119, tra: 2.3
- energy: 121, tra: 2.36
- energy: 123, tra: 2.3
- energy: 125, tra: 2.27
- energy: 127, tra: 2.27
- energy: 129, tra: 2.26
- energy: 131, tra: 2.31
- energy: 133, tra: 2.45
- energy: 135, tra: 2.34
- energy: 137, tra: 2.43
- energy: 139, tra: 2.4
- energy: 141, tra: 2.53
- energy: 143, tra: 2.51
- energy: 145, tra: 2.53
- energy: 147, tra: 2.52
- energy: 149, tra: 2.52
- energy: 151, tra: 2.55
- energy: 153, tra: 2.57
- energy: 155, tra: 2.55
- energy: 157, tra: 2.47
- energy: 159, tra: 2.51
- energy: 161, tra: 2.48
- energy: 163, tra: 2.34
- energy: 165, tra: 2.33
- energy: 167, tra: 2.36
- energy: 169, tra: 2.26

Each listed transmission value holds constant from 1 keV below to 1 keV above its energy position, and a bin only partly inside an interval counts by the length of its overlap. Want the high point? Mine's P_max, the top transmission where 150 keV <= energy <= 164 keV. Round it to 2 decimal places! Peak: 2.57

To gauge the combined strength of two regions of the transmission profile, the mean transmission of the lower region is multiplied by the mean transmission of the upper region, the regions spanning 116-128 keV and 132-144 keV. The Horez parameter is 5.6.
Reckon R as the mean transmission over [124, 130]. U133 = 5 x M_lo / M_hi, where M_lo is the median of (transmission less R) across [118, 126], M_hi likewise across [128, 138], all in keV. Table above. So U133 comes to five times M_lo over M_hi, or 2.3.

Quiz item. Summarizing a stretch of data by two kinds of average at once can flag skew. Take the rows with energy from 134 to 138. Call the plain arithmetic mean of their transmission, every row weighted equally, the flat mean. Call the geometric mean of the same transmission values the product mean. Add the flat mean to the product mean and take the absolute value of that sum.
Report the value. 4.77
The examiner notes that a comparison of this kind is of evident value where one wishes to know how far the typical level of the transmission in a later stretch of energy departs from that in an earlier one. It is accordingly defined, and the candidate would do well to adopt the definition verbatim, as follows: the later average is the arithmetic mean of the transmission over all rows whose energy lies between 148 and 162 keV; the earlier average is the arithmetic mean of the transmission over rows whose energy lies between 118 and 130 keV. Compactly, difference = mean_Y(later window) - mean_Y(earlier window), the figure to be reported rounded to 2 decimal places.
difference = 0.23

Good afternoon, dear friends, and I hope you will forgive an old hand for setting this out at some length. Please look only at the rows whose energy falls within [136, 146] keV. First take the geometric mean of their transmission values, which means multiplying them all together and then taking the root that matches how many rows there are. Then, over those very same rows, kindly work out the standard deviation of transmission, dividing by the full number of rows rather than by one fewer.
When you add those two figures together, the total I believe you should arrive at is 2.53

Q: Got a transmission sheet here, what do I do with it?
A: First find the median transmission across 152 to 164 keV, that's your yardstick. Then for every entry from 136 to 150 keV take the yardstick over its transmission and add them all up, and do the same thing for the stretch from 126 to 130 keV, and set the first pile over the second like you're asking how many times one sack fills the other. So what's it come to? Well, 3.2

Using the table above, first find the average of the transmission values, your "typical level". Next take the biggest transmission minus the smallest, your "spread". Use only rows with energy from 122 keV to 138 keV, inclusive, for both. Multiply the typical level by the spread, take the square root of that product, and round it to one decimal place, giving 0.7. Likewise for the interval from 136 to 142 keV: 0.6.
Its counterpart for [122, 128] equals 0.3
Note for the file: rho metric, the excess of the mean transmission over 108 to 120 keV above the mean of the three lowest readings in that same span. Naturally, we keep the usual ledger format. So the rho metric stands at 0.20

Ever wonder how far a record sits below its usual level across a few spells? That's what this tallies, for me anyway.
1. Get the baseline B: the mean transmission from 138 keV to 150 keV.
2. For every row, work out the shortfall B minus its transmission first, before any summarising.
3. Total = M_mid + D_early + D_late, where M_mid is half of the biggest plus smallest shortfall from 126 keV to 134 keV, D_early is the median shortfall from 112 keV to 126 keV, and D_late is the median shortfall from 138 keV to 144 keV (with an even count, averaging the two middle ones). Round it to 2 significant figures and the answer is 0.33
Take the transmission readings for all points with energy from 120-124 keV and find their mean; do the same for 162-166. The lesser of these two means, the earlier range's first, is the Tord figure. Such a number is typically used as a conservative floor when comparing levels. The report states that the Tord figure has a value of 2.33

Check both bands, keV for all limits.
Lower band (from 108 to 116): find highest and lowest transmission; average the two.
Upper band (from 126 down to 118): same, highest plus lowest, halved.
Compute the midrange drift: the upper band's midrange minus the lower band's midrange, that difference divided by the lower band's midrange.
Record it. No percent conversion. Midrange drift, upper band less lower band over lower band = -0.11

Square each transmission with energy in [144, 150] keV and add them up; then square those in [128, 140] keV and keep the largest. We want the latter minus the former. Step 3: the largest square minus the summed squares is -13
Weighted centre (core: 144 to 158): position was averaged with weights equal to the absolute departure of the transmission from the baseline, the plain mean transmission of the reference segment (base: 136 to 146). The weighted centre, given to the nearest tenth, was 150.9 keV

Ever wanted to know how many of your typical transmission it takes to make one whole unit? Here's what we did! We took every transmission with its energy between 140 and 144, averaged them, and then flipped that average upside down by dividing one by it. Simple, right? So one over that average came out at 0.397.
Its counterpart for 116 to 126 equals 0.433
